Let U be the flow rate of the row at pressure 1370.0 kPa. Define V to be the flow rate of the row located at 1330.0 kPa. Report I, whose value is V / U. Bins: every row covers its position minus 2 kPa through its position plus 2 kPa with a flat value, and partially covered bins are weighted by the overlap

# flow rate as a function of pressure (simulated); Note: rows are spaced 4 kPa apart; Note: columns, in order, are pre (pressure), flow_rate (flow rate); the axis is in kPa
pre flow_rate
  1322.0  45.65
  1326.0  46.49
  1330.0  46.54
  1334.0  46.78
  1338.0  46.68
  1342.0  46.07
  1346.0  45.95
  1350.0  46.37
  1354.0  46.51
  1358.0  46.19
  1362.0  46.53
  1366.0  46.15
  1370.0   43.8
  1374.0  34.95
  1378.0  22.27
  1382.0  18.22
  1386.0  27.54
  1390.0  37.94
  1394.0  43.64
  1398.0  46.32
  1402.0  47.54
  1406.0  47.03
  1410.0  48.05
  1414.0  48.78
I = 1.06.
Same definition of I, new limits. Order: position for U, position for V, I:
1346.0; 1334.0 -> 1.02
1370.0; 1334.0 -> 1.07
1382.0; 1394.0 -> 2.40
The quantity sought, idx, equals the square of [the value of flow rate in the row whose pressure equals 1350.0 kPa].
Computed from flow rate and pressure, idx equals 2150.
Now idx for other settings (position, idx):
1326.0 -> 2161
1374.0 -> 1222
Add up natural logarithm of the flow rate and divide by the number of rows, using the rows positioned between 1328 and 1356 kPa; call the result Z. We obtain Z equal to 3.84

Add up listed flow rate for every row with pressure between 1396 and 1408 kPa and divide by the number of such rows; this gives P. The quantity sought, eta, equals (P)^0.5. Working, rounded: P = 47.0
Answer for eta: 6.85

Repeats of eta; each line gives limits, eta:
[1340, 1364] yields 6.80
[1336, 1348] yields 6.80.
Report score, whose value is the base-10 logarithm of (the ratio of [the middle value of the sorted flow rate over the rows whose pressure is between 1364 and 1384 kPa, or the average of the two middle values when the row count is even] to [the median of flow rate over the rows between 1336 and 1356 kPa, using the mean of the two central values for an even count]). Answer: -0.12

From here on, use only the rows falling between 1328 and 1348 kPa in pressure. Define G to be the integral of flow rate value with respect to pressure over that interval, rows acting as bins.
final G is 928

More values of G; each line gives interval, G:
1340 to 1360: 924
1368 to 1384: 477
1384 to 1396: 436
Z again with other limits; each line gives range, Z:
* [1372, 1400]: 3.45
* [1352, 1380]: 3.68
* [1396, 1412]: 3.86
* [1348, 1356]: 3.84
